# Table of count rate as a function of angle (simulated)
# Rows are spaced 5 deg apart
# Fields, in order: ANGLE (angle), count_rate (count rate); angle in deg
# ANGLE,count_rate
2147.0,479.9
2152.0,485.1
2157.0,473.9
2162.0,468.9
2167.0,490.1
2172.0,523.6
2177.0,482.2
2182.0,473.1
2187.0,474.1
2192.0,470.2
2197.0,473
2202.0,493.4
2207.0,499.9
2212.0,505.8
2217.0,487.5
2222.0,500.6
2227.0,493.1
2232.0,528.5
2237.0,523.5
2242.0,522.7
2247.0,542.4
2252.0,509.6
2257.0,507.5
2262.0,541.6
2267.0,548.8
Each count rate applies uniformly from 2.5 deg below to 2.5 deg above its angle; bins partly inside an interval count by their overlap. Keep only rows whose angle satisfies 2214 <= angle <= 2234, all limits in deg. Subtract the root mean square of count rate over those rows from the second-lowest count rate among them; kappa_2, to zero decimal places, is -10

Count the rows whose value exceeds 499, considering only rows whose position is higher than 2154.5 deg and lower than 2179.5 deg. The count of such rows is 1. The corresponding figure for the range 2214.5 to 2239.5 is 3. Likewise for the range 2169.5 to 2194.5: 1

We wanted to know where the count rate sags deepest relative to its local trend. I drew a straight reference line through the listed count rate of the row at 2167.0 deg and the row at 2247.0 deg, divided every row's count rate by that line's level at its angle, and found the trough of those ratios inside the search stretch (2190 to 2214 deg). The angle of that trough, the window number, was 2197.0 deg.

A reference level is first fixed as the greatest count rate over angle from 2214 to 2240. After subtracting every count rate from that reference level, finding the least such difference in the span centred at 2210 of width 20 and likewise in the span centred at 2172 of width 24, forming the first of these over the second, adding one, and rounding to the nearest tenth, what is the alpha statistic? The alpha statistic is 5.6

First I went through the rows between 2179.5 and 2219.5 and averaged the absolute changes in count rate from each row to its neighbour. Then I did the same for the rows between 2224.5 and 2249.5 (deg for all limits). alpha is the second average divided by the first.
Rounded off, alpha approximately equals 1.8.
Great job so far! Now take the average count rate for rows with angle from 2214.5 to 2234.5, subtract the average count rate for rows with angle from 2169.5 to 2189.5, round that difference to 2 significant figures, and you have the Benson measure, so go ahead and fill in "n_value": 14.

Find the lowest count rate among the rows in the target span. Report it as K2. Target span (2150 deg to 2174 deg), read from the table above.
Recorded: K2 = 468.9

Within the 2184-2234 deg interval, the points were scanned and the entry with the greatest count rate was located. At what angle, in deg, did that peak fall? 2232.0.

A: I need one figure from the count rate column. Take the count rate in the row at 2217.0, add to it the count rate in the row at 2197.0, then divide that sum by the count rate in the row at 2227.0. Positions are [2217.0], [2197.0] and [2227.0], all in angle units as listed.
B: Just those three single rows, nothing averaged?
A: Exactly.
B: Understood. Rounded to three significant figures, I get 1.95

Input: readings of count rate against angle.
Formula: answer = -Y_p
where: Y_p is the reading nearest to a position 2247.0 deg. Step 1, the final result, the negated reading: -542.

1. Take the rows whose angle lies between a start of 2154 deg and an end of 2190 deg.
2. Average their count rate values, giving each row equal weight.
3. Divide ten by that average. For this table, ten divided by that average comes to 0.0207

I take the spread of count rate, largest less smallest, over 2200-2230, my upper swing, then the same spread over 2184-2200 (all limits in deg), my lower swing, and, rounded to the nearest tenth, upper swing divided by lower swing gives 4.7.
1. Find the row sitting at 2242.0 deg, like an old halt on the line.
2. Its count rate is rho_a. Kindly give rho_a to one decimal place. 522.7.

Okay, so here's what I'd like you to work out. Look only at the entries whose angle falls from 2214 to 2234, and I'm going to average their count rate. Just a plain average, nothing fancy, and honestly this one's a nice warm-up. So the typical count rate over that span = 502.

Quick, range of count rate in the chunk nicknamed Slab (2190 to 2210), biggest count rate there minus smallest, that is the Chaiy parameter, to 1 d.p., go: 29.7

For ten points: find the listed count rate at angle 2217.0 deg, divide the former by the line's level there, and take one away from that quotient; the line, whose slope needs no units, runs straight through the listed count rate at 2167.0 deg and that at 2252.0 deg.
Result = -0.028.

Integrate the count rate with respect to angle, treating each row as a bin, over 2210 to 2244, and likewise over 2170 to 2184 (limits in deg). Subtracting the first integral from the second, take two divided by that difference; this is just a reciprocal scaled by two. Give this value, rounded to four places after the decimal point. -0.0002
